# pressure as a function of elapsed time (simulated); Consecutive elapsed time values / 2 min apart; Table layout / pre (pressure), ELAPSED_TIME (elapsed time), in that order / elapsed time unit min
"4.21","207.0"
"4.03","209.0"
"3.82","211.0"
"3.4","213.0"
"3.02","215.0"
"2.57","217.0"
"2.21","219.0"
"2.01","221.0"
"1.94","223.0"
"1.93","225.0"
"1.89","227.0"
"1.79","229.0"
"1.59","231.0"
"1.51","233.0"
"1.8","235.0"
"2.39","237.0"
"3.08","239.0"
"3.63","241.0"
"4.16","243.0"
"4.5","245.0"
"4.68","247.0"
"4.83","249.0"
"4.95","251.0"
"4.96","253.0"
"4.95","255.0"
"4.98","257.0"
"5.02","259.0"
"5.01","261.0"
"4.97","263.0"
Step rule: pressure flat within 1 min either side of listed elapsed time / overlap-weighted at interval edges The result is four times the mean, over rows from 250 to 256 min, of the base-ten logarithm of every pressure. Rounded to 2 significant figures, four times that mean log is 2.8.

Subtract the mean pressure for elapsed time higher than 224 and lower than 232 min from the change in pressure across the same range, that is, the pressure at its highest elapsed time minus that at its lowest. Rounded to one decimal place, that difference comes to -2.1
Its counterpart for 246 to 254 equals -4.6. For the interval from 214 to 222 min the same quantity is -3.5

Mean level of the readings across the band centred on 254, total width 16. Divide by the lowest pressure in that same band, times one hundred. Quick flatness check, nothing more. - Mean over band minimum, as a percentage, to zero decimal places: 105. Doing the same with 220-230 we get 107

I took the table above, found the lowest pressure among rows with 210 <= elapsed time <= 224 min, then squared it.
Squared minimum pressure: 4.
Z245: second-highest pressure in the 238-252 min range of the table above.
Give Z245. 4.83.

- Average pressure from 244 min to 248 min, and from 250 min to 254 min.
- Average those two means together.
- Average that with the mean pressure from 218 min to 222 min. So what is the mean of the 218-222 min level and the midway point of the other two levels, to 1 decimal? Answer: 3.4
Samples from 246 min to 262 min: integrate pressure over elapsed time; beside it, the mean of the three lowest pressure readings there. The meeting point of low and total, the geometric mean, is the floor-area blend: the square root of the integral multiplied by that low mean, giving 19.5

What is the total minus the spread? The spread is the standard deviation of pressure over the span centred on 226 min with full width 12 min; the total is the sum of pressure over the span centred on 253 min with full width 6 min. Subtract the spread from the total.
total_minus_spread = 15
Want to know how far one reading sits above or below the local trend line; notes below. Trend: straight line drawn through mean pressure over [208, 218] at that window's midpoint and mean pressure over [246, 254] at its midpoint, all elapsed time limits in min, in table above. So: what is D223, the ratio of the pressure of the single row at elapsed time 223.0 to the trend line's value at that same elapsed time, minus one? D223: -0.5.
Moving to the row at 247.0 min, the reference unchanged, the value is 0.0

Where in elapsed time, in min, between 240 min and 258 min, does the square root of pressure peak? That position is 257.0 min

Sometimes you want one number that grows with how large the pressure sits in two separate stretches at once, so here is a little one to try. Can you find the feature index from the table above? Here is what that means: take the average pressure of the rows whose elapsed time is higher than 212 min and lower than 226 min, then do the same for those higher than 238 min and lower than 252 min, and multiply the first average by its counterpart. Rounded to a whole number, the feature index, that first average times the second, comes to 10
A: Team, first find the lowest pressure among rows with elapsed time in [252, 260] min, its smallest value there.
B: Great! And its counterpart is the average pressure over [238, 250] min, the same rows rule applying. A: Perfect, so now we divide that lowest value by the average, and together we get 1.2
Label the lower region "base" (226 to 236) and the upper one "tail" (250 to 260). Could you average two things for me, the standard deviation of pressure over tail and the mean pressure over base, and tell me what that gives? 0.9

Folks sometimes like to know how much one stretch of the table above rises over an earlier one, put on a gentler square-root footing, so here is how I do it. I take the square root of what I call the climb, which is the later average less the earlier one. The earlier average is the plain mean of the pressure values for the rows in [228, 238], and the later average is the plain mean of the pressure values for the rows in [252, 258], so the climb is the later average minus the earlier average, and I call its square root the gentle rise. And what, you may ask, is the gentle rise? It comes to 1.77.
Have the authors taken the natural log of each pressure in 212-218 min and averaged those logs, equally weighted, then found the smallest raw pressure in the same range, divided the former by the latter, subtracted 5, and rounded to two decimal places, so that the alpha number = -4.58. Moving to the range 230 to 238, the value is -4.61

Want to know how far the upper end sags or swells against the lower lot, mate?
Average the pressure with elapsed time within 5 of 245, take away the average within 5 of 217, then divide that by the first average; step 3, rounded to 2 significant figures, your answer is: 0.39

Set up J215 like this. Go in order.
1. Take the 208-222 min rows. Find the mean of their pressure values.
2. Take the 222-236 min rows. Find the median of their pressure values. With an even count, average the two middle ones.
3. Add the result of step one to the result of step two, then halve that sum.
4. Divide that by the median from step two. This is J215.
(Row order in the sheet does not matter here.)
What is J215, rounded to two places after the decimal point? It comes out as 1.34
